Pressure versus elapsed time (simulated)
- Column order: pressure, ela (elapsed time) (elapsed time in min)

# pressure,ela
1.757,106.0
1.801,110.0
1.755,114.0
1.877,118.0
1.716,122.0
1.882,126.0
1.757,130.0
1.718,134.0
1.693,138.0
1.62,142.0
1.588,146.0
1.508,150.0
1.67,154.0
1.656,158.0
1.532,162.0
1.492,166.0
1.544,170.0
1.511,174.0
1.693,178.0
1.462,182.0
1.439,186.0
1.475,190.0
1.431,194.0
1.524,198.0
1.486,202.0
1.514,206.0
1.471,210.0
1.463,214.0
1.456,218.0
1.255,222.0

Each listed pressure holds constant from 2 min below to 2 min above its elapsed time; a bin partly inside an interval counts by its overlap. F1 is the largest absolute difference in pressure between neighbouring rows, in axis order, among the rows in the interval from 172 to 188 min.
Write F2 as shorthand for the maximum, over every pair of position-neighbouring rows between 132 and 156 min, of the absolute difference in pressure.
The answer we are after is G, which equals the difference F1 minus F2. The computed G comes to 0.07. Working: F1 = 0.23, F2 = 0.162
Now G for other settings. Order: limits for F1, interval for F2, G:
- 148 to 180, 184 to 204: 0.09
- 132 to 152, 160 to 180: -0.10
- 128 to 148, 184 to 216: -0.02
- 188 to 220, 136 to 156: -0.07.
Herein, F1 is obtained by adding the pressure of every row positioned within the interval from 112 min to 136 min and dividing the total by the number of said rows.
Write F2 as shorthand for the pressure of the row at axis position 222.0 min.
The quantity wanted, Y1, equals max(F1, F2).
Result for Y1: 1.78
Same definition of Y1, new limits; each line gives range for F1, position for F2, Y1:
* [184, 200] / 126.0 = 1.88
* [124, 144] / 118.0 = 1.88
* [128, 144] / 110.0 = 1.80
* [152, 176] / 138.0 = 1.69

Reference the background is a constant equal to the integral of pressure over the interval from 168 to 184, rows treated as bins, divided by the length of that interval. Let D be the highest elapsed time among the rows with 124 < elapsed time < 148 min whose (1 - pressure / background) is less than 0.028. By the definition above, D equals 146.0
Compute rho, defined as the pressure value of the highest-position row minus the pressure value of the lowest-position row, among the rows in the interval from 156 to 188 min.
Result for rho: -0.22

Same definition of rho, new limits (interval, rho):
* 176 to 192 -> -0.22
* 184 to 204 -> 0.05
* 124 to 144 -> -0.26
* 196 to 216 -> -0.06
